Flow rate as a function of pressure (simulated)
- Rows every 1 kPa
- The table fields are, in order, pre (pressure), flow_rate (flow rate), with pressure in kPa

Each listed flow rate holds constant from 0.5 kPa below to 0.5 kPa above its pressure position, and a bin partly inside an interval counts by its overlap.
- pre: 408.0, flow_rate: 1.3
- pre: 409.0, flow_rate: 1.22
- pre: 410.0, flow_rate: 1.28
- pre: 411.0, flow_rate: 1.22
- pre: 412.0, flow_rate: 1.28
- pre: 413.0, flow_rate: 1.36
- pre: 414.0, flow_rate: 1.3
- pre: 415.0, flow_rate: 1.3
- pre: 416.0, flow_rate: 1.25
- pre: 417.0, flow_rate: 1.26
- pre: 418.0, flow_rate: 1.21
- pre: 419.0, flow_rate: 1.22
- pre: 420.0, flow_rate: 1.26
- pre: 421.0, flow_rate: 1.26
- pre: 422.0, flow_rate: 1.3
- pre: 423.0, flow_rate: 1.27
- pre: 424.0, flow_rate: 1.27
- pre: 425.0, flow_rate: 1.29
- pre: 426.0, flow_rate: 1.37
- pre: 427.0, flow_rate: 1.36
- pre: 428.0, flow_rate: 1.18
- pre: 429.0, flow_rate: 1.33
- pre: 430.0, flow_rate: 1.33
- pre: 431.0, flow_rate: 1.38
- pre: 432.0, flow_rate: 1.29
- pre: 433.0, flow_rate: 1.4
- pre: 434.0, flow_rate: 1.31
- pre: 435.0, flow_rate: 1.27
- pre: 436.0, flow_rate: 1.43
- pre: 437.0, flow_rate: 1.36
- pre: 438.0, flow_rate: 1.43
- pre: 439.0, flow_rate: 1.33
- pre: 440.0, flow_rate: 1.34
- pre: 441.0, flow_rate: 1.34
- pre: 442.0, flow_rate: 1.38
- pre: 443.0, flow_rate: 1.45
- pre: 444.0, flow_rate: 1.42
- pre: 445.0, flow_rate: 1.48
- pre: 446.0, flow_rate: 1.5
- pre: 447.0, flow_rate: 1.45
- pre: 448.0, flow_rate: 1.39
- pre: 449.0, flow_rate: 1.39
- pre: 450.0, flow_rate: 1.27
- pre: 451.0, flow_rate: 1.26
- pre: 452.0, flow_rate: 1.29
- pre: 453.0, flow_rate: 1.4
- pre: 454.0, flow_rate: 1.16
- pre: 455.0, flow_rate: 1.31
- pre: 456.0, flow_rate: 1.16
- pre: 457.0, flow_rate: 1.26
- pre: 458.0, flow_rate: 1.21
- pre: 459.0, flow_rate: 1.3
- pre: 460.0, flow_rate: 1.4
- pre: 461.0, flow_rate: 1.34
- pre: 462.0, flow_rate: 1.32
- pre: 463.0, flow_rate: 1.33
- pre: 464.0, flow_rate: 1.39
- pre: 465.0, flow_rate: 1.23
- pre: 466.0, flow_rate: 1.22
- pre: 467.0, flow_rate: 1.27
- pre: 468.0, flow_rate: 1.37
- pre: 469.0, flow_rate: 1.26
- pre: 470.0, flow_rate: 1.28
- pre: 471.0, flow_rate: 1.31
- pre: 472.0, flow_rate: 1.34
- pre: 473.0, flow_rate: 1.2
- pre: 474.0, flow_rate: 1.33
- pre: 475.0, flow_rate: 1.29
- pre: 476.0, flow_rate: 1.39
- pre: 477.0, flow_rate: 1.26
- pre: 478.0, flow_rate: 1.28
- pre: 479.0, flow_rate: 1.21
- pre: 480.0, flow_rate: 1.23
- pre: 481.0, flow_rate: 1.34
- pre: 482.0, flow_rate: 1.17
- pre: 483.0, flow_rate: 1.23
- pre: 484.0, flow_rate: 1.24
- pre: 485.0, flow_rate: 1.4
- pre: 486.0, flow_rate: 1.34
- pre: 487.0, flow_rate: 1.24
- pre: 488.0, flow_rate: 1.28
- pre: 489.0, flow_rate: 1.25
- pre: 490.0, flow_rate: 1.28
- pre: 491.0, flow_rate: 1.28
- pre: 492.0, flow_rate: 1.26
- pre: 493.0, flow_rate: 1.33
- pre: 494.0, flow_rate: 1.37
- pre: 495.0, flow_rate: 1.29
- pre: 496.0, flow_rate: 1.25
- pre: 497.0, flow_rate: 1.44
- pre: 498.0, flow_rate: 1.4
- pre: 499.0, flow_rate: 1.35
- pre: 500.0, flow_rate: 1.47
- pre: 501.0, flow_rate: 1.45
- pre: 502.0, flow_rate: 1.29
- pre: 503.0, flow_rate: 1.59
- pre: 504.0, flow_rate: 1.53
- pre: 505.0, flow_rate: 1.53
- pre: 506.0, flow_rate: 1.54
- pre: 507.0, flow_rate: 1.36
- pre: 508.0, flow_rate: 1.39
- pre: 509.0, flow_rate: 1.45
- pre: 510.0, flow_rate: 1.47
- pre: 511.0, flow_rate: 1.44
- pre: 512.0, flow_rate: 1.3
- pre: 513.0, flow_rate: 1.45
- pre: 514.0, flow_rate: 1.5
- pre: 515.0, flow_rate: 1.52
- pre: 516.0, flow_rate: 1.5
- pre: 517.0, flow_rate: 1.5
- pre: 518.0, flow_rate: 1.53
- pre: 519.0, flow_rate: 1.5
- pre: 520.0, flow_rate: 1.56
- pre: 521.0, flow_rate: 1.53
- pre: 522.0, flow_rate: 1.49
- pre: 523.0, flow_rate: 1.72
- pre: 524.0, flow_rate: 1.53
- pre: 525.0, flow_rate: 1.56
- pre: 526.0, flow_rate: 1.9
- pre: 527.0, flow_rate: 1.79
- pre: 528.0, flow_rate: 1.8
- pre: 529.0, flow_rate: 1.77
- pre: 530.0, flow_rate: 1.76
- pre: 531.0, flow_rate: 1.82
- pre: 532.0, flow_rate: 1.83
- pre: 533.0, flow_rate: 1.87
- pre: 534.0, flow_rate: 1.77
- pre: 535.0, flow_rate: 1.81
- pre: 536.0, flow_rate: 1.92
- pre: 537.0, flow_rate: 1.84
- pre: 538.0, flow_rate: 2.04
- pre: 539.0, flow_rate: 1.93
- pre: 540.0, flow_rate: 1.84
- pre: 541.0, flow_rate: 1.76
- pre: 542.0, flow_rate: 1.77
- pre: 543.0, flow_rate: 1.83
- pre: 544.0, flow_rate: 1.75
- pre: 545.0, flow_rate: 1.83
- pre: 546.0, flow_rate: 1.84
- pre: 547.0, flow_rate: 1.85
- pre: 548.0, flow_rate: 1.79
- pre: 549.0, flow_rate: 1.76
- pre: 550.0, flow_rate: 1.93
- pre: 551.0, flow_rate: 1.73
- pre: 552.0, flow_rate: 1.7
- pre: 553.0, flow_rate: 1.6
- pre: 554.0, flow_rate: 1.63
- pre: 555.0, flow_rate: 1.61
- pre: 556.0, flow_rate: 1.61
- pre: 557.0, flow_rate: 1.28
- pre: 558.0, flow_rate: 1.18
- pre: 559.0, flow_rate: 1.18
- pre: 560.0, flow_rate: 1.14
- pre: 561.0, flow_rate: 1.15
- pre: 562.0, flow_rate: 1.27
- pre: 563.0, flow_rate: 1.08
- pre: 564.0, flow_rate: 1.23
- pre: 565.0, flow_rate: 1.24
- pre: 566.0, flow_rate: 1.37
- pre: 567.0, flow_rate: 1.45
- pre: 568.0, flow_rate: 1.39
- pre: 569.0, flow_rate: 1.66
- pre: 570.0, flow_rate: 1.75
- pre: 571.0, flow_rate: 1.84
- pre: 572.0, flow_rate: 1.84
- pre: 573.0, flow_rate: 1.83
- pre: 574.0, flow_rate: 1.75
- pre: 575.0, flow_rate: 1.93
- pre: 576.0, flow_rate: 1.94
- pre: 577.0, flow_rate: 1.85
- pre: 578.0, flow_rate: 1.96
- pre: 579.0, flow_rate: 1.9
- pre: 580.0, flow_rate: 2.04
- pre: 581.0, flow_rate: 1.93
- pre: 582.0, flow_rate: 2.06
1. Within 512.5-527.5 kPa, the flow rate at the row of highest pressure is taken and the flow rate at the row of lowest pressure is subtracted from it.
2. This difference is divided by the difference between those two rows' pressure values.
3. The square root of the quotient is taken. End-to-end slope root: 0.16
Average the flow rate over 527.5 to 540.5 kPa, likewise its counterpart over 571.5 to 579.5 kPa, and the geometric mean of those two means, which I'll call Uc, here 1.86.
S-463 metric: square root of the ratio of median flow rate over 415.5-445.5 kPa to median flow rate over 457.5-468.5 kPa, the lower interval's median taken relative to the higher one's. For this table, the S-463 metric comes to 1.00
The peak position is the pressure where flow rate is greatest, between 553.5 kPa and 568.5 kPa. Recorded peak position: 554.0 kPa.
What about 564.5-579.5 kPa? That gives 578.0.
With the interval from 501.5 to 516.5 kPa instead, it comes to 503.0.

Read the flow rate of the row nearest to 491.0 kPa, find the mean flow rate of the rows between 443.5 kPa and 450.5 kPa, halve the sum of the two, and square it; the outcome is 1.8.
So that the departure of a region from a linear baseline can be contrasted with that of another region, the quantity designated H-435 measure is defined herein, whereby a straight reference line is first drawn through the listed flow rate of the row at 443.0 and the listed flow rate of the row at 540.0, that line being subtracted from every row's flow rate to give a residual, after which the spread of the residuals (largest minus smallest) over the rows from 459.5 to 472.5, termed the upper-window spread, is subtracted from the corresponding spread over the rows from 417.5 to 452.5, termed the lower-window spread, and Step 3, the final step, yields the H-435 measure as 0.1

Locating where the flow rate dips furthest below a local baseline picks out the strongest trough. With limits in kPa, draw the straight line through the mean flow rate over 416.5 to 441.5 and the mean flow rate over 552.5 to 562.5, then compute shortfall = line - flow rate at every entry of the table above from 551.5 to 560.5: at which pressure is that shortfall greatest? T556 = 560.0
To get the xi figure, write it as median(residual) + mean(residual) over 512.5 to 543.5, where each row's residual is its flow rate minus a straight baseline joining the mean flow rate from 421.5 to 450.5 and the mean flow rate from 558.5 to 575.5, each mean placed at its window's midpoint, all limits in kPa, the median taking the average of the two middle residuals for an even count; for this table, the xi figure 0.58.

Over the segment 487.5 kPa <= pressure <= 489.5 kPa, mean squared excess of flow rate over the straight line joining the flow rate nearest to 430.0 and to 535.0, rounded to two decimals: 0.11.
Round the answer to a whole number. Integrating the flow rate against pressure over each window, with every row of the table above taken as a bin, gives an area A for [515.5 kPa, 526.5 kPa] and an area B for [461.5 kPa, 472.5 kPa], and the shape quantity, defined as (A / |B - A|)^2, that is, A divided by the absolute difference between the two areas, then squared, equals 33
